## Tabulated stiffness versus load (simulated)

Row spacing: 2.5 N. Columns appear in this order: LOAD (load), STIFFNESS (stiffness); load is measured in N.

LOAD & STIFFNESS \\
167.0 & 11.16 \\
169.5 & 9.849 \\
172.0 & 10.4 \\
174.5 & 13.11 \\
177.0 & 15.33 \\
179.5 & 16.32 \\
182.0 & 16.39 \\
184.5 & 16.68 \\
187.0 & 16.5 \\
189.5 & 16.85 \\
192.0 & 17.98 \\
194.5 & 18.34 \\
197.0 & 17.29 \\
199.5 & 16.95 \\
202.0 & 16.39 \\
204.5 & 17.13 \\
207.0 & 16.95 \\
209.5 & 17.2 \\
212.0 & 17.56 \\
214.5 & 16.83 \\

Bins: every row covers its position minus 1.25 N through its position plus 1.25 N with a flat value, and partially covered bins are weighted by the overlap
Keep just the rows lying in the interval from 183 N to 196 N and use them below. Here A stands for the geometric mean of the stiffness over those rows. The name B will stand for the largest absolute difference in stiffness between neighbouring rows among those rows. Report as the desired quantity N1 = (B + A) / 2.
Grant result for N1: 9.2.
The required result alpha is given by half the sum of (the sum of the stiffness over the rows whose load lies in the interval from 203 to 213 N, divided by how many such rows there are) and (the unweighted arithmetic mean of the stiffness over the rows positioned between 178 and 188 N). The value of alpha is 16.8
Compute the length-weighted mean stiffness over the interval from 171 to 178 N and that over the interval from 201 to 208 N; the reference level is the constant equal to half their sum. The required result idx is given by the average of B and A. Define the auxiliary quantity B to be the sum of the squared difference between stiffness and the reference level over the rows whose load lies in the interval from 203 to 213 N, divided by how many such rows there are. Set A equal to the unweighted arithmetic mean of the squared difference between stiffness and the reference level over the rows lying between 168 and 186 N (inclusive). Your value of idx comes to 6.7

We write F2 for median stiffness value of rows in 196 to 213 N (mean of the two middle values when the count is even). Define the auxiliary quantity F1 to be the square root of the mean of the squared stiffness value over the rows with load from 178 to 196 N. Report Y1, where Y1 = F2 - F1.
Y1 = 0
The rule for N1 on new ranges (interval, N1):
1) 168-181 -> 7.7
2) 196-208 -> 8.8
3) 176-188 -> 8.6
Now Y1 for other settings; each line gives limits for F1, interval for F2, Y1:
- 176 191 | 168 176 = -6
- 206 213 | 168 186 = -2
